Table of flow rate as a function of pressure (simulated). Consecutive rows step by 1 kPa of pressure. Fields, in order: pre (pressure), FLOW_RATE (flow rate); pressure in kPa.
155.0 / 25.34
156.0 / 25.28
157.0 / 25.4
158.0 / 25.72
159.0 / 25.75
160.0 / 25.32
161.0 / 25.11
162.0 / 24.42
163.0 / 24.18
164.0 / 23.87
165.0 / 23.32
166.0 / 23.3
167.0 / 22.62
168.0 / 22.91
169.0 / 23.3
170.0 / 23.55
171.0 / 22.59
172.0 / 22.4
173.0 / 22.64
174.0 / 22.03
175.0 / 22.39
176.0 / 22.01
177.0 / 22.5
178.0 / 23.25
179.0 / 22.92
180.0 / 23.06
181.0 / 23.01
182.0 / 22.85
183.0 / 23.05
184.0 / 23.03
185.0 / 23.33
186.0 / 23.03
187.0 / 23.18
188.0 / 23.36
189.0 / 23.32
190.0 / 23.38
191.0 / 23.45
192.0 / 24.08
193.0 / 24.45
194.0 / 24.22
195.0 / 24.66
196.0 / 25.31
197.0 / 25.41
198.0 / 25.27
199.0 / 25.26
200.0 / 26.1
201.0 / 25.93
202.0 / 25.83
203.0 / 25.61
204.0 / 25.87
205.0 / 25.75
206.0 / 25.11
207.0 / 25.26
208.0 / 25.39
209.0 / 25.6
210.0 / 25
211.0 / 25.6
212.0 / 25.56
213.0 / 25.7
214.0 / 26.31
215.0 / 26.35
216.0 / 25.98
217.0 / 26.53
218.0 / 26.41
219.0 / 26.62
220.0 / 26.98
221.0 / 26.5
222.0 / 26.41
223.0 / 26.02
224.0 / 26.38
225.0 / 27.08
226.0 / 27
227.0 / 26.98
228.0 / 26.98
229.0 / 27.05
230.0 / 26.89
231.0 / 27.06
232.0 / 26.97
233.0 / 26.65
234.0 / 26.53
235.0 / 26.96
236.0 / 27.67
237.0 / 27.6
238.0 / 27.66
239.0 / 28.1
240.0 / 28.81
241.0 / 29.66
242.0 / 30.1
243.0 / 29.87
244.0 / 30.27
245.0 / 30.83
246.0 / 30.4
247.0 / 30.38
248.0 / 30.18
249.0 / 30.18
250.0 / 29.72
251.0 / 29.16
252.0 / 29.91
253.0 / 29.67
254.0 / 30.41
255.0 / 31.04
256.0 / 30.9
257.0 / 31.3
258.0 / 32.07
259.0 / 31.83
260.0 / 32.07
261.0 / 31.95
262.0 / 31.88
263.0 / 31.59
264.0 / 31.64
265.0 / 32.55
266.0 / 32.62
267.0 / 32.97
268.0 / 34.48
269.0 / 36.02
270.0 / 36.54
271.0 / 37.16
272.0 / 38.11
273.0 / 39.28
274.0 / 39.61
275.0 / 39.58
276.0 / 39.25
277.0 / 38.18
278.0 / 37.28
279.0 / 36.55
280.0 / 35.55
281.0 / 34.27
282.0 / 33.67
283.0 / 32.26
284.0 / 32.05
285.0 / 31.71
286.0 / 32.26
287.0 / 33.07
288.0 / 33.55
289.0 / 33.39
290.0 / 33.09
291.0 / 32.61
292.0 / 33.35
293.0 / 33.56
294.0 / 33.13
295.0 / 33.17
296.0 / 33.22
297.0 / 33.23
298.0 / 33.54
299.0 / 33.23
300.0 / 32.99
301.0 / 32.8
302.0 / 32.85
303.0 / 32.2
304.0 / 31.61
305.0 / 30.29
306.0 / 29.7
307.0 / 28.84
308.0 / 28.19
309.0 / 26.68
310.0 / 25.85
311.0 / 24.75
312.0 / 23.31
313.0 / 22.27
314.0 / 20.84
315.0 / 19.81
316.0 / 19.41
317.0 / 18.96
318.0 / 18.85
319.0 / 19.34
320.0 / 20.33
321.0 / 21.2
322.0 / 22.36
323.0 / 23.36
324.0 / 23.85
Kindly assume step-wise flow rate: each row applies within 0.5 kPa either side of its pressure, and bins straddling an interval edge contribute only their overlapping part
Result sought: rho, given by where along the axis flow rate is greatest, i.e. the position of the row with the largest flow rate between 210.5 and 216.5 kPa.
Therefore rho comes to 215.0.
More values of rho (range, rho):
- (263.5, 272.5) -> 272.0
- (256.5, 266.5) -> 266.0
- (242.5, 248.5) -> 245.0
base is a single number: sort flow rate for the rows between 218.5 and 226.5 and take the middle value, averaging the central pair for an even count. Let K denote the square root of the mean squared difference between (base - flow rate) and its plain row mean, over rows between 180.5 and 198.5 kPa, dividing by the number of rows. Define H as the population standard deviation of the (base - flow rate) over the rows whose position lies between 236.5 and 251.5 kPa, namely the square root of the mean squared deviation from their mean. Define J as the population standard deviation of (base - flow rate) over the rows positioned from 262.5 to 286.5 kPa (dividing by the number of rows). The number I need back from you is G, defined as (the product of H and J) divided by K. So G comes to 3.3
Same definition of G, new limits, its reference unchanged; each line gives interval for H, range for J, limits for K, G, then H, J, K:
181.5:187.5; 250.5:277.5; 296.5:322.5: 0.1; 0.1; 3.4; 5.4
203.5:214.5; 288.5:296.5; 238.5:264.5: 0.1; 0.4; 0.3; 1.0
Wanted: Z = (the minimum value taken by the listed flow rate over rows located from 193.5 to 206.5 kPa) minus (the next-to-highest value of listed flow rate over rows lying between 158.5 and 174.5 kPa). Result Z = -1.1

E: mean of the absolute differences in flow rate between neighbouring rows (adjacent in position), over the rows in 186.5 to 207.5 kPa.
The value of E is 0.27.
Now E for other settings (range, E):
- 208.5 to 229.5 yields 0.29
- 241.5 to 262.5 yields 0.36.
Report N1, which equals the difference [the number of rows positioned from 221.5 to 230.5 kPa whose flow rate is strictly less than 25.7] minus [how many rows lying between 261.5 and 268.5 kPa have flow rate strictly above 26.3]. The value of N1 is -7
